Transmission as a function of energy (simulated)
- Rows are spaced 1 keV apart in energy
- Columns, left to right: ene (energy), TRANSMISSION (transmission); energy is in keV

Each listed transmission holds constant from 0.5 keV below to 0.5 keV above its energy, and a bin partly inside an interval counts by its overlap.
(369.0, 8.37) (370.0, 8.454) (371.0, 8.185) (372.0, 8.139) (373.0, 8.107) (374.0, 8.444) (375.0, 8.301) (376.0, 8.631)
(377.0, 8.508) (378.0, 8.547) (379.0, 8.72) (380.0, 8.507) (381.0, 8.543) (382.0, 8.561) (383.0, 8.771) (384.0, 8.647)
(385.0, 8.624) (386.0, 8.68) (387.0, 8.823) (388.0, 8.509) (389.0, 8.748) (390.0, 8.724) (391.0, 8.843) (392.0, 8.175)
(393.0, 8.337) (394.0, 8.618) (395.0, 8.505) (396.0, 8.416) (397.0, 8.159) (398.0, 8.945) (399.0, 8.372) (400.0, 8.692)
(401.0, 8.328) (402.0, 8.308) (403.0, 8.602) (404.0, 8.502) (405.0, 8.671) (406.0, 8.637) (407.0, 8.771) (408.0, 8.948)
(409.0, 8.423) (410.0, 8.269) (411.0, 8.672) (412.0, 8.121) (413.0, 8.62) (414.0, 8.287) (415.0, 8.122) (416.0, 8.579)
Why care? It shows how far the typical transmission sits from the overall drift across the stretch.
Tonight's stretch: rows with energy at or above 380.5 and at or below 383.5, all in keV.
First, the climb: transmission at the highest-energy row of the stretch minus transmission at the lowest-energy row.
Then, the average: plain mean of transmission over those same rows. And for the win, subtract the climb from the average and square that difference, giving 70.5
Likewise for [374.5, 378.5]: 68.1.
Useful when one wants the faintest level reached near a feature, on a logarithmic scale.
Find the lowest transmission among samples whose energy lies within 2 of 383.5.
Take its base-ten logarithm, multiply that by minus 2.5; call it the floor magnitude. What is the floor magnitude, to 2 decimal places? -2.33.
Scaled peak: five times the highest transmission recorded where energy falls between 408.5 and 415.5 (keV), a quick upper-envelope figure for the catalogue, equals 43.4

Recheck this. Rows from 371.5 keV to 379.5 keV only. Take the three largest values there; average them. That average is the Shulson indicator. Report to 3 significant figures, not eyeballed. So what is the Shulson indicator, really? 8.63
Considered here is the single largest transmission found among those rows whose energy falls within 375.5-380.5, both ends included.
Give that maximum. 8.72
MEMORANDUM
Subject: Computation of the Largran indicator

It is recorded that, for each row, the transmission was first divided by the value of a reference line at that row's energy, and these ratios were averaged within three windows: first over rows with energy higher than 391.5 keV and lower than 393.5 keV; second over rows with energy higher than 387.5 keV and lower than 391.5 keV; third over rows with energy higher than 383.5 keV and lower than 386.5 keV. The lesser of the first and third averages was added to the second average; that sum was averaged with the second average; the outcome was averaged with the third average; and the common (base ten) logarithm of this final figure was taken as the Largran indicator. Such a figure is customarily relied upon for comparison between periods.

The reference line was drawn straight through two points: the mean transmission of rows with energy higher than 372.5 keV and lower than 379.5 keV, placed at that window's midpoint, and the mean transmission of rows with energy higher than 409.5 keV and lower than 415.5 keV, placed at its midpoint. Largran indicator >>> 0.105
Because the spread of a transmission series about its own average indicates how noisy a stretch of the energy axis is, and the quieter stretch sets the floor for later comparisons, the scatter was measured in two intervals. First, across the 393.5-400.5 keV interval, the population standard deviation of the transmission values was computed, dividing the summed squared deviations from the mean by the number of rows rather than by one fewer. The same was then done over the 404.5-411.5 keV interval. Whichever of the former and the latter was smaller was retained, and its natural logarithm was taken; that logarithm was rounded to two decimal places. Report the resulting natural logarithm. -1.58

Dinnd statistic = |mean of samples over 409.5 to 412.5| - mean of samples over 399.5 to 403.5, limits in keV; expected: -0.13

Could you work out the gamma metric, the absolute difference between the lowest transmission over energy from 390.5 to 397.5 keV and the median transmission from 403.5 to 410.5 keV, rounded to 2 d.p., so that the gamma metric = 0.48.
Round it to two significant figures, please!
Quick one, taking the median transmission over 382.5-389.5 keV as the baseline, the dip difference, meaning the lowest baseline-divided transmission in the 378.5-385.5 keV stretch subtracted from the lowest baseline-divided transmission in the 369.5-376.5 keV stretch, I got -0.046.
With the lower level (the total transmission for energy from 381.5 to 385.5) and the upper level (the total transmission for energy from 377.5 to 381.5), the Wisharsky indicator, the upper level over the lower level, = 0.99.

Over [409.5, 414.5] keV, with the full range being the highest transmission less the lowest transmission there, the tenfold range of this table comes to 5.5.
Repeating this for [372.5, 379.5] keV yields 6.1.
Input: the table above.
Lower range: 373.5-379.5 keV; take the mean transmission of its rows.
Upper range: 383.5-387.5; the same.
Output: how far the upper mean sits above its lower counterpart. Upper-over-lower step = 0.17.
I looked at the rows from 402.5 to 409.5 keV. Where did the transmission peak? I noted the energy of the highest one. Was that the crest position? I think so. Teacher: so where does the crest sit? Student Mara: 408.0 keV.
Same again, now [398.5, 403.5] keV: 400.0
